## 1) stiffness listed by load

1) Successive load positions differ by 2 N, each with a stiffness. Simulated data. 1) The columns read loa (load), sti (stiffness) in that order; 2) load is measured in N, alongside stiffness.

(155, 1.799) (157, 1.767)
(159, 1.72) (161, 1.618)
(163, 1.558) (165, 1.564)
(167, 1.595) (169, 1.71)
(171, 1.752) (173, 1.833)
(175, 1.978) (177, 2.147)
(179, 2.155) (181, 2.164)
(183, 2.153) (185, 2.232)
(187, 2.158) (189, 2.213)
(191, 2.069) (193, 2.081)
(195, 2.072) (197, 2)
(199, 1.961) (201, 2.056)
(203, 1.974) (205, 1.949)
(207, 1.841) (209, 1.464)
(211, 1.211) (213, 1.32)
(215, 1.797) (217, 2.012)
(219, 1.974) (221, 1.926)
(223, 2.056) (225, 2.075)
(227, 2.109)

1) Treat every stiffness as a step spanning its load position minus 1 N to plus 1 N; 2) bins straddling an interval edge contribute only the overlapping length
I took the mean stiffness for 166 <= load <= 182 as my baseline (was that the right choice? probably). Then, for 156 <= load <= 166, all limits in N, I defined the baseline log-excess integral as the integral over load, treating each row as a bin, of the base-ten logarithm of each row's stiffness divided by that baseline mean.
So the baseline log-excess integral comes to -0.7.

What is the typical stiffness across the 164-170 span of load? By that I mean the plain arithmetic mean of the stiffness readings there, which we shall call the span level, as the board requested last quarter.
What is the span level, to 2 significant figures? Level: 1.6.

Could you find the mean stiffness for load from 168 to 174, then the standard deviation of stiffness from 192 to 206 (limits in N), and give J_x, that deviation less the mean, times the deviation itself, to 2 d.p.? -0.09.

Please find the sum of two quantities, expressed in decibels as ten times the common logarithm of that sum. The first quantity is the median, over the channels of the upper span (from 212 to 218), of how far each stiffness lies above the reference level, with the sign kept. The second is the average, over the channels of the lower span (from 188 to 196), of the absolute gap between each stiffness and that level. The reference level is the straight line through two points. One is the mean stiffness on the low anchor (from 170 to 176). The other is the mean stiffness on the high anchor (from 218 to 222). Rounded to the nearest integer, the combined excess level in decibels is -11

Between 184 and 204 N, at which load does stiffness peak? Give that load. 185 N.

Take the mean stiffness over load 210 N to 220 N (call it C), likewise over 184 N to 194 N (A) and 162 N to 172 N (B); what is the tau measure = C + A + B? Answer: 5.45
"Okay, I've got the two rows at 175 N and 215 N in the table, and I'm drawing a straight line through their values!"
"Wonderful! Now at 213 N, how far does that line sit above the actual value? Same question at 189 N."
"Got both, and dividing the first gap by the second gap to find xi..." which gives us -1.6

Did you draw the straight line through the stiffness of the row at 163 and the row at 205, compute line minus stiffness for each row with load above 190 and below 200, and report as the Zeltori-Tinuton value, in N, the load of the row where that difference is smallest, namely 191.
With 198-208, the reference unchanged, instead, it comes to 201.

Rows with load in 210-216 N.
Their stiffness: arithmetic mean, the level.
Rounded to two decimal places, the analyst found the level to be 1.44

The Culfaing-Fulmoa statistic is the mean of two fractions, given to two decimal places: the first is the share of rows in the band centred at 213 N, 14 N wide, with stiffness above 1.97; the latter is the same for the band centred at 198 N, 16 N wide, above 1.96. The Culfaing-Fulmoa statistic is 0.58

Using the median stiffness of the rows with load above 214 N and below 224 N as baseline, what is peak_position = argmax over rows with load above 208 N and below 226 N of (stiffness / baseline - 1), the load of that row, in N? 225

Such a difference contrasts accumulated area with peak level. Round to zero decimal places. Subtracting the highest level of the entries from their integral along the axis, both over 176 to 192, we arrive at 32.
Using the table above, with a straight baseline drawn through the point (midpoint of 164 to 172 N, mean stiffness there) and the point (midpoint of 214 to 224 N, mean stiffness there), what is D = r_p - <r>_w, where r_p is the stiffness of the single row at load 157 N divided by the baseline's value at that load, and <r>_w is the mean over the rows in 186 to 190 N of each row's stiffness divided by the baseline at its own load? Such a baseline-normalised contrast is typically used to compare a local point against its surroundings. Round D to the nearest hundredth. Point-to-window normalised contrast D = -0.12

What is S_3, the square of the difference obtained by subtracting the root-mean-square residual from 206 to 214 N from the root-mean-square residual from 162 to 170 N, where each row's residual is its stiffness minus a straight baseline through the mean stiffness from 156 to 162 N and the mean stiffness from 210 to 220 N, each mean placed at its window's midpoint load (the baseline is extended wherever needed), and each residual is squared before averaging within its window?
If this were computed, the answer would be 0.042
